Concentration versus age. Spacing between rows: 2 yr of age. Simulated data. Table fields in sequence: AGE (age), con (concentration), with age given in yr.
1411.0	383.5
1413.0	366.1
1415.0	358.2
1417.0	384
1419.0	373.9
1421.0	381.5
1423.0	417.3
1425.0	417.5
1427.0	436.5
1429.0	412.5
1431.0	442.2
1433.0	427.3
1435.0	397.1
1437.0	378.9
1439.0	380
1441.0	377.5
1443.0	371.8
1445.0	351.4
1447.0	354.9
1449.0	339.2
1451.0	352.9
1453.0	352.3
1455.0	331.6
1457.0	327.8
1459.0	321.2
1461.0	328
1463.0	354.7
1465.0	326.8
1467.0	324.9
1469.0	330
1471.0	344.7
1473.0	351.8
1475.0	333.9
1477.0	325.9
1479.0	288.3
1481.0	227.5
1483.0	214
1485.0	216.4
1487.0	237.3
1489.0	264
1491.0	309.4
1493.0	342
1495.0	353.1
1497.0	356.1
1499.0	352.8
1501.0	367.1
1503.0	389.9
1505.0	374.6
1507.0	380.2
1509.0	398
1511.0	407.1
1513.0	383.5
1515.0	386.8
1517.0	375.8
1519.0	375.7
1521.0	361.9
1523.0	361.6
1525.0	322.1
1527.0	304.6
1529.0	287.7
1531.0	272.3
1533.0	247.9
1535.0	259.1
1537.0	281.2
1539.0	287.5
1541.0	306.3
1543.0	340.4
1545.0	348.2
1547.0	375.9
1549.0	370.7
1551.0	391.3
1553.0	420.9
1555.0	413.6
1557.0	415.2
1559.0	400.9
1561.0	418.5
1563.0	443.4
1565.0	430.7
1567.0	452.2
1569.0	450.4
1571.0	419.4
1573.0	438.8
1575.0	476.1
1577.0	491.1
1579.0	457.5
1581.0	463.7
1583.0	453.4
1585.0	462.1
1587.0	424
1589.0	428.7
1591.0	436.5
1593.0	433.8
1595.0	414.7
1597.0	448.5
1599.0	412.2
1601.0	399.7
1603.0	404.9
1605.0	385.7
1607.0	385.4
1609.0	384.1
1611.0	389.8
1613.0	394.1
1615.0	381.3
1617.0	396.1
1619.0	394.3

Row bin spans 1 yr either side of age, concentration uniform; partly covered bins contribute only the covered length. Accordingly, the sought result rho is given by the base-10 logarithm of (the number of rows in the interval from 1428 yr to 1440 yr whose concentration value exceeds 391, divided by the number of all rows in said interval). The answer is -0.176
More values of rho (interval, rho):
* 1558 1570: 0.000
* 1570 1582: 0.000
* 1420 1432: -0.079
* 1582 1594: 0.000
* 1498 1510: -0.778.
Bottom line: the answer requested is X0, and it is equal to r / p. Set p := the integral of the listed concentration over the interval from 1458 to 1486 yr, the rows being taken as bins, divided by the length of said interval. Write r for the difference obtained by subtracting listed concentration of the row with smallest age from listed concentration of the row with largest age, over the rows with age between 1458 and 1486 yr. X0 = -0.3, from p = 306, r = -105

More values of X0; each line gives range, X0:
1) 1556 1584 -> 0.1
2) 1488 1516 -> 0.3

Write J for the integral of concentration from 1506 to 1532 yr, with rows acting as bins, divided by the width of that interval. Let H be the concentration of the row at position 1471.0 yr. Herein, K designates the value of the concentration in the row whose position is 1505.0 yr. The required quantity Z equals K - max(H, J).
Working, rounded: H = 344.7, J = 355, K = 374.6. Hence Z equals 19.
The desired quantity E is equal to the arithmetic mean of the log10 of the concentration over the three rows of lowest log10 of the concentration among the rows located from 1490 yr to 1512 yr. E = 2.52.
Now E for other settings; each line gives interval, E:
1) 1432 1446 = 2.56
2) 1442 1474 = 2.51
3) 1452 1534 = 2.34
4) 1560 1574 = 2.63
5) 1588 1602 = 2.61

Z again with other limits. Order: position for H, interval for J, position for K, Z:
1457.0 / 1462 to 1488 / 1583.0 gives 126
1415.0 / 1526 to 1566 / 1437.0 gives 21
